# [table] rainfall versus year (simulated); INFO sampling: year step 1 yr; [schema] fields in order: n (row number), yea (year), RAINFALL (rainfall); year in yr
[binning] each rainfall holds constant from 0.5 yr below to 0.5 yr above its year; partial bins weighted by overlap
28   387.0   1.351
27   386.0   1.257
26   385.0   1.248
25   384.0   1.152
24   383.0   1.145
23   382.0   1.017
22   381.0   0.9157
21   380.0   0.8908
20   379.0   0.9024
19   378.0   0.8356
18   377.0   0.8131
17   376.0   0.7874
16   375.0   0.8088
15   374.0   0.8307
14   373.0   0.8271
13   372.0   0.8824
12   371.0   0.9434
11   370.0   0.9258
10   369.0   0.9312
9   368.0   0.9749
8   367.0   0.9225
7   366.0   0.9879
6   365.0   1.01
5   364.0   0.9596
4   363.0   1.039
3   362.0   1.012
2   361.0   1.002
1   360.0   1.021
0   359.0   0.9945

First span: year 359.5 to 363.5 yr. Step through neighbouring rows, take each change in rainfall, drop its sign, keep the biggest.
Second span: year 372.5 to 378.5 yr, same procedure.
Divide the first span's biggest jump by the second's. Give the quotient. 1.05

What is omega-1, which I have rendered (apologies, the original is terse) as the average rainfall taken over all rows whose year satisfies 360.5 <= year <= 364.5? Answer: 1.00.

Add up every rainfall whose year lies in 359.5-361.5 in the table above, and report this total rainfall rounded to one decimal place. 2.0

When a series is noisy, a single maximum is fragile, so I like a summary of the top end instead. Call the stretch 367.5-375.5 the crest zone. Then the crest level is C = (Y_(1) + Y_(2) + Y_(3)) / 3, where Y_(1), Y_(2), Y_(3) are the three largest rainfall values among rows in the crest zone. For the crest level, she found 0.95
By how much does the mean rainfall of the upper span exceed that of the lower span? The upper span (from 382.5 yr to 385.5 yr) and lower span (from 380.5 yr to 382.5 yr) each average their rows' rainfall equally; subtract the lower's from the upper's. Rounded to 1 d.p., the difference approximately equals 0.2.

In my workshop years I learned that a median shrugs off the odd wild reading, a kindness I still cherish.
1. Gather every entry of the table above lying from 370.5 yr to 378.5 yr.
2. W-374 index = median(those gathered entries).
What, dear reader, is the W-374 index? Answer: 0.83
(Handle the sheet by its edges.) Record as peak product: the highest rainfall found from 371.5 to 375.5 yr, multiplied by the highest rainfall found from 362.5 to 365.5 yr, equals 0.92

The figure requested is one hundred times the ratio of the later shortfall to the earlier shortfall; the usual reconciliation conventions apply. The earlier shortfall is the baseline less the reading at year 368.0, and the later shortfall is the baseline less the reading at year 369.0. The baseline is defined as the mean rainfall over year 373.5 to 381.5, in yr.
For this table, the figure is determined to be 66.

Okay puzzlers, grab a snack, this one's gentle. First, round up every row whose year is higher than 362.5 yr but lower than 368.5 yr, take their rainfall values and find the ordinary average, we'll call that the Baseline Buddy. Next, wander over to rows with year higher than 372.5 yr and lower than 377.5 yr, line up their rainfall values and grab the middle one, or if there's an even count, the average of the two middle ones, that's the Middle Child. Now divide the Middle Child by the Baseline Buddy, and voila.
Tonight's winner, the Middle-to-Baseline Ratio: 0.83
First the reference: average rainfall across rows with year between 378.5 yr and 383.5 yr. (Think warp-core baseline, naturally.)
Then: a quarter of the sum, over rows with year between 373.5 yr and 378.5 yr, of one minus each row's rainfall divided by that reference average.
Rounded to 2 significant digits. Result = 0.20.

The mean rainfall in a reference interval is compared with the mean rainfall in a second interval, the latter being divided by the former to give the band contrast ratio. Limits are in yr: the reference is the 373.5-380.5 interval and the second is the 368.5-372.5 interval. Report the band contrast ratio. 1.10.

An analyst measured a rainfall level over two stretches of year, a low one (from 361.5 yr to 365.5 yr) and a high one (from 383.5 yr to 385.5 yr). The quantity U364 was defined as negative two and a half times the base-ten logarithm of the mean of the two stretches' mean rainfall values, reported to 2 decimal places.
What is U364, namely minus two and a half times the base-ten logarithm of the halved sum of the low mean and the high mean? -0.11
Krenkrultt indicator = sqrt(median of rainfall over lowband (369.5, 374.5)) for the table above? 0.94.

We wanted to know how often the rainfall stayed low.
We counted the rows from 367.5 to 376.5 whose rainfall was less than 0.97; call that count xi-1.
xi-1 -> 8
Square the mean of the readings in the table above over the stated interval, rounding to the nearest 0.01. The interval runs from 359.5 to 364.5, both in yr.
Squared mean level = 1.01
